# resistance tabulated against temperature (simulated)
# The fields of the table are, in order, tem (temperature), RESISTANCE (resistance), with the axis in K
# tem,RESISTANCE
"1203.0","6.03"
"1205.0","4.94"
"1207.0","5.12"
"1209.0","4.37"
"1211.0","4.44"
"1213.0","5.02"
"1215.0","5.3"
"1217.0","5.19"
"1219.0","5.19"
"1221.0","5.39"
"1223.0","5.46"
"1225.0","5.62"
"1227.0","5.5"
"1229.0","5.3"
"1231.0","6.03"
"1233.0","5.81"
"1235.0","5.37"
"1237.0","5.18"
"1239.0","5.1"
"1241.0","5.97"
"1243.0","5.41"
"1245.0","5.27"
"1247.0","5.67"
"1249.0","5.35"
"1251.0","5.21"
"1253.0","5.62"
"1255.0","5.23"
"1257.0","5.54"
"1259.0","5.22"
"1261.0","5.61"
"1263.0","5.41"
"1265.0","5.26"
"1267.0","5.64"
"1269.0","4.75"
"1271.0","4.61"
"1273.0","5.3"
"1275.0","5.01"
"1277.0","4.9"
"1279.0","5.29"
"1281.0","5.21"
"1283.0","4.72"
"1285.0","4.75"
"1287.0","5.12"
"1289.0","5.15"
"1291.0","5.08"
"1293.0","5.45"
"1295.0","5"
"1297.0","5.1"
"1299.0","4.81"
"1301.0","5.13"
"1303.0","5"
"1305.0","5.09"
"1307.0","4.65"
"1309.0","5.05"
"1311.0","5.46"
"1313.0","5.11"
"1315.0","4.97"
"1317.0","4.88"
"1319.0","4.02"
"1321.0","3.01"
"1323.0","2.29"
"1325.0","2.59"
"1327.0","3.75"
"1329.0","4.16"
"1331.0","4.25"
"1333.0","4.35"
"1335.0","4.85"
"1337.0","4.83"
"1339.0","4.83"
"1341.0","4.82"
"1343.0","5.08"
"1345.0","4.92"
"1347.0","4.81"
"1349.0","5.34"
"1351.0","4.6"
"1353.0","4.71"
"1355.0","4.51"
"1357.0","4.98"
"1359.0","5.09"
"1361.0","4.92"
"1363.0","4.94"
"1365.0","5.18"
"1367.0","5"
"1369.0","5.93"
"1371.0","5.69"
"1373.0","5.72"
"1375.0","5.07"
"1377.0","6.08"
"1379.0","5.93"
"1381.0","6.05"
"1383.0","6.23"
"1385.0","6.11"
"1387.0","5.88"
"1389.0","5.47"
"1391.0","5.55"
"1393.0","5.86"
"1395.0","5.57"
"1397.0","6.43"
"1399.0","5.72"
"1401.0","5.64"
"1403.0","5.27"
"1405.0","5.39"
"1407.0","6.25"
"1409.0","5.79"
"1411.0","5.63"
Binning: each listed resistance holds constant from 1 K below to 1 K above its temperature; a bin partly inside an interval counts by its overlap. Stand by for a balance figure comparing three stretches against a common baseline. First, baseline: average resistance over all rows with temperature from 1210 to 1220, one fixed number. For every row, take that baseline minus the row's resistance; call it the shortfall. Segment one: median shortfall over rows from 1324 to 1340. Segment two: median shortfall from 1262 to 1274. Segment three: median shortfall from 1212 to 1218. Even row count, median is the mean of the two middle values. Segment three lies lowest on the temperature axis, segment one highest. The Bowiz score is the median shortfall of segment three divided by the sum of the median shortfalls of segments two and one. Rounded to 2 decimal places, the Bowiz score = -0.34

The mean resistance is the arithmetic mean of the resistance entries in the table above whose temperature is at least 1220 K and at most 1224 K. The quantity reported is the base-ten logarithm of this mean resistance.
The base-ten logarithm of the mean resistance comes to 0.734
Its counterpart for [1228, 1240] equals 0.738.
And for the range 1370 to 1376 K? 0.740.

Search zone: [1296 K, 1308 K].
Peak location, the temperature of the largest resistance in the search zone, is 1301.0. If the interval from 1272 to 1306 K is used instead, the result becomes 1293.0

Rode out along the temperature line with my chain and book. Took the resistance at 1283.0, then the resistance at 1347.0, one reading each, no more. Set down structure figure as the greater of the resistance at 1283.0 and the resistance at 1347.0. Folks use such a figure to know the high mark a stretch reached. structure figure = 4.8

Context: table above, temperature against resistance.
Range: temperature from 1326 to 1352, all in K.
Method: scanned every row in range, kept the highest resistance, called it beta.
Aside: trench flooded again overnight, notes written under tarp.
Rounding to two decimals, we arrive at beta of 5.34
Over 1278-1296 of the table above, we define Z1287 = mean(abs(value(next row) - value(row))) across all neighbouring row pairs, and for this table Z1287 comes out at 0.24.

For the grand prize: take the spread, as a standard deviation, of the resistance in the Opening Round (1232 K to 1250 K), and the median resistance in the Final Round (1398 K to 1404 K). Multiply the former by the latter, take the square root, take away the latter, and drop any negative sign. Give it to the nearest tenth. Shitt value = 4.4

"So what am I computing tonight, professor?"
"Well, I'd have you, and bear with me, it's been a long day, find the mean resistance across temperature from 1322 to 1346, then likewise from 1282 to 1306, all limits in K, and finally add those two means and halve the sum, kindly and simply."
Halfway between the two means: 4.63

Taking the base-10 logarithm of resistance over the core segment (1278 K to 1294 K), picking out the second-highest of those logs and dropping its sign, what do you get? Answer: 0.72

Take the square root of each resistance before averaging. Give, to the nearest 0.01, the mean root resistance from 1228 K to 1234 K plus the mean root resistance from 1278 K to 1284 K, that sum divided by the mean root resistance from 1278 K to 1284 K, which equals 2.06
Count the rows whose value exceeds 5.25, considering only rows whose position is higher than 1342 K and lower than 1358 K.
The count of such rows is 1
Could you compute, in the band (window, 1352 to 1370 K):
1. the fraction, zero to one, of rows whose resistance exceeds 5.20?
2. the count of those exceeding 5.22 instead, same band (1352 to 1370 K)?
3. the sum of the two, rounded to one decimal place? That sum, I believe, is 1.1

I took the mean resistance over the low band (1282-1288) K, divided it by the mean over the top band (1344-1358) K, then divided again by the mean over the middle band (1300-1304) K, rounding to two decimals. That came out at 0.20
